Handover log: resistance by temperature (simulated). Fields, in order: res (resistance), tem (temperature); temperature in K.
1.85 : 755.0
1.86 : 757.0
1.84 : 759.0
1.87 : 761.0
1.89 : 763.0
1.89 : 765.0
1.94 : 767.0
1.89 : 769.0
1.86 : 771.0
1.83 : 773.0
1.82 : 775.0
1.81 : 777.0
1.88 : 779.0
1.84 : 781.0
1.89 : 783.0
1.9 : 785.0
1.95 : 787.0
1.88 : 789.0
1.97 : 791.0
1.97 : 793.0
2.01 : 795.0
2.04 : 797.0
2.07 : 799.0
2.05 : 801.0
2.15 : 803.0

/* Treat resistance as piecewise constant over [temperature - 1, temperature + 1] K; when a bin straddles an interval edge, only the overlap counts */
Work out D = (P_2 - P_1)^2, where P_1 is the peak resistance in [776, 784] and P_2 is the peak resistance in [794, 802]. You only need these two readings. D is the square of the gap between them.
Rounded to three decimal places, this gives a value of 0.032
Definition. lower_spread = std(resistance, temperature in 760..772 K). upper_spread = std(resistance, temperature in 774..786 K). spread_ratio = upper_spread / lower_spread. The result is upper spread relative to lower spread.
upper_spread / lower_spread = 1.4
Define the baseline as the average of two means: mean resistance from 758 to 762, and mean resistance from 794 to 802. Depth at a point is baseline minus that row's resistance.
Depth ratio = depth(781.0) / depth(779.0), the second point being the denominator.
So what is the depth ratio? 1.6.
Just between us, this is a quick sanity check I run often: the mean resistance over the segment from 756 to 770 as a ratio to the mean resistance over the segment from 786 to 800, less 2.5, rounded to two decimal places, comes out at -1.55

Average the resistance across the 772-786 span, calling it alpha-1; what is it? 1.85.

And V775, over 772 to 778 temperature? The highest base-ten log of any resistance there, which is 0.26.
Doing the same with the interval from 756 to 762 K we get 0.27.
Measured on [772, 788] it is 0.29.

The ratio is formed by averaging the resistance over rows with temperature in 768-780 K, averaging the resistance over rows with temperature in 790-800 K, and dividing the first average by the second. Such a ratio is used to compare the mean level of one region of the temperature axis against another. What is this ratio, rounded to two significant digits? 0.92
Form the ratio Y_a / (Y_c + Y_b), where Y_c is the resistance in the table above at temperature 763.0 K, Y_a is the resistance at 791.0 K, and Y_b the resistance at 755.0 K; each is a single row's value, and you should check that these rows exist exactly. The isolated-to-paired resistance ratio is 0.527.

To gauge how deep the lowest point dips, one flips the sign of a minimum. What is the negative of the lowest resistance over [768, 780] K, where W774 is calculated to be -1.81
